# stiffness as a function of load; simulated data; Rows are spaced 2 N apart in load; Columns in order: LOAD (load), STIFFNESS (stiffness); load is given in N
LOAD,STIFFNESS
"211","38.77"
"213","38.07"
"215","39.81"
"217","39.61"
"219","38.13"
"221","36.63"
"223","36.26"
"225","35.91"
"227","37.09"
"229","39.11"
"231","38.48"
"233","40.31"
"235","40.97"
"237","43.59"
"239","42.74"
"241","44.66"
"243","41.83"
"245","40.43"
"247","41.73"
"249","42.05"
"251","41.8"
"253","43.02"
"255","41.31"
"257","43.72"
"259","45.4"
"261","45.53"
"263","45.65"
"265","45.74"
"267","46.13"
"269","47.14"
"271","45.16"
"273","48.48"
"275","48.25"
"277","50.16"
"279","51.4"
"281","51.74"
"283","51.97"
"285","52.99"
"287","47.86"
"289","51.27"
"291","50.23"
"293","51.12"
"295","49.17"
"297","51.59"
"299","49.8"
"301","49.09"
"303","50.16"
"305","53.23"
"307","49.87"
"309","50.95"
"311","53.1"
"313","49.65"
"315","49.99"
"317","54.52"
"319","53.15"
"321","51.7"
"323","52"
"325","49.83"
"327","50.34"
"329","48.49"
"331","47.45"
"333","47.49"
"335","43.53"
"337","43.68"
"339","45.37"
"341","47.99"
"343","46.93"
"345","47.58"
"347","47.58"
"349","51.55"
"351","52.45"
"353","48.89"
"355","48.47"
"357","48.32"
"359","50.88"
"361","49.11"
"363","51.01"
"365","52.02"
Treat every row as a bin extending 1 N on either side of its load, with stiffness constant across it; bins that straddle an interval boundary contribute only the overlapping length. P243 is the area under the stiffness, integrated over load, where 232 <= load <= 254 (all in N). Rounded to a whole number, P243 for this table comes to 926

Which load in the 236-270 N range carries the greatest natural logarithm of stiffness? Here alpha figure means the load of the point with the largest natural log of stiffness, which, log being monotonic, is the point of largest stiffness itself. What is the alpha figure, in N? 269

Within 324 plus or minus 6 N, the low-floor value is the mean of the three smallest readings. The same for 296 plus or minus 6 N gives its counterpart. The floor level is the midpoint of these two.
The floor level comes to 49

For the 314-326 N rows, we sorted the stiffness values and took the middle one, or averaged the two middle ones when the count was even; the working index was 52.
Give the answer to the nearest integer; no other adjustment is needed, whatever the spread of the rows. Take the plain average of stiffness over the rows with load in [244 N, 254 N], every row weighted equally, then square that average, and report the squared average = 1748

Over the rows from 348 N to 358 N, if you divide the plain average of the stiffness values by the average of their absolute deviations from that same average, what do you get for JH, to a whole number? 30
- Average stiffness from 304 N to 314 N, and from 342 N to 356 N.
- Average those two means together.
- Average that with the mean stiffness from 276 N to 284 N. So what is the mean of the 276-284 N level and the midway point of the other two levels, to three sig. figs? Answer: 50.8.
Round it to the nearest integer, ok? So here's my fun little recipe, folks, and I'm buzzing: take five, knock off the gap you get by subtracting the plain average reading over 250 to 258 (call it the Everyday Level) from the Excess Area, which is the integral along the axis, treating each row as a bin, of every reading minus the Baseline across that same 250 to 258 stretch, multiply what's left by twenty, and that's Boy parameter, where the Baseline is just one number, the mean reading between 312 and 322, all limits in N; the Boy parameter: 2444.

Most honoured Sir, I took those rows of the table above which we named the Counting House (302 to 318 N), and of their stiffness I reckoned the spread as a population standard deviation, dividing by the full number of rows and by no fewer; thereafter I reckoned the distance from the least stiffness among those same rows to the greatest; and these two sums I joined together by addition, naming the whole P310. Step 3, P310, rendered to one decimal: 6.6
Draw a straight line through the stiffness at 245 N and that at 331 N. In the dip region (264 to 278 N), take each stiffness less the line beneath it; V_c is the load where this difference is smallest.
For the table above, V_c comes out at 271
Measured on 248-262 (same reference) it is 255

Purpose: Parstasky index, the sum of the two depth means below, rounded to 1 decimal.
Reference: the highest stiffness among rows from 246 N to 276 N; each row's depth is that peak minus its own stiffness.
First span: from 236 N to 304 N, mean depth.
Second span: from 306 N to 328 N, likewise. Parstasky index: -1.3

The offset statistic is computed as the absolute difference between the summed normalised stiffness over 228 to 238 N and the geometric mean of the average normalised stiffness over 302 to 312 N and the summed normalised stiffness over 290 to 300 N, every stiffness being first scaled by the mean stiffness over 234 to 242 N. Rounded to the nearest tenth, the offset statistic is 2.1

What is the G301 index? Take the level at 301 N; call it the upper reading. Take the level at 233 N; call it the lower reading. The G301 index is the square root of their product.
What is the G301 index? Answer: 44.5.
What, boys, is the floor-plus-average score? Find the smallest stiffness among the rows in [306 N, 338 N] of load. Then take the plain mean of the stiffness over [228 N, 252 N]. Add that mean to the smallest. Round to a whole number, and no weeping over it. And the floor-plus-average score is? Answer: 85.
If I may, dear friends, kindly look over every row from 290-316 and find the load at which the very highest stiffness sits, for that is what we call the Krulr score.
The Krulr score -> 305 N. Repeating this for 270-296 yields 285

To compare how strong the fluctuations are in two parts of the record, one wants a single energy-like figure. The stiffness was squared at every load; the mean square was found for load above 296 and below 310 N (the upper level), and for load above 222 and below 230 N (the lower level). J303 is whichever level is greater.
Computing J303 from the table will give 2569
